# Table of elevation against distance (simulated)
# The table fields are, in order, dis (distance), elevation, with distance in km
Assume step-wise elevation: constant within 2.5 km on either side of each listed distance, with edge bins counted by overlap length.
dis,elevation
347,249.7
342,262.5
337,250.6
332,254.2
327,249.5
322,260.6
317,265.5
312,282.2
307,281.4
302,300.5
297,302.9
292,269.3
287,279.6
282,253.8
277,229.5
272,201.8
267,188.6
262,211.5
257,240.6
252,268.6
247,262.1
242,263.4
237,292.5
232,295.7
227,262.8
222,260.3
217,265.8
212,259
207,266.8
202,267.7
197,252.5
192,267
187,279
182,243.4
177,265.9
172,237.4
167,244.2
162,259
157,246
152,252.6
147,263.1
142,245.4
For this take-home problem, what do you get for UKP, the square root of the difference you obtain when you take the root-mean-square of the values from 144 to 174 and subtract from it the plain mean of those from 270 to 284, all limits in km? 4.7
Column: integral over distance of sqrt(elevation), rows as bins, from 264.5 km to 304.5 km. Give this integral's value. 634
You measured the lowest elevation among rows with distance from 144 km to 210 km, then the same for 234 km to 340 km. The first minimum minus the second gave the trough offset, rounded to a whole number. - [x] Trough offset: 49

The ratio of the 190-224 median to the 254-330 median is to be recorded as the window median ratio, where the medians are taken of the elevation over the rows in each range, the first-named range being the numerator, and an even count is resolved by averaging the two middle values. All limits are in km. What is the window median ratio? 1.02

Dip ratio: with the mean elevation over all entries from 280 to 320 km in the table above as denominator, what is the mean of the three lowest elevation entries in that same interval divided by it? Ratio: 0.941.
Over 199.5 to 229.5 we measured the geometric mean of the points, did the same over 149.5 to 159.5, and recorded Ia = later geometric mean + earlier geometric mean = 513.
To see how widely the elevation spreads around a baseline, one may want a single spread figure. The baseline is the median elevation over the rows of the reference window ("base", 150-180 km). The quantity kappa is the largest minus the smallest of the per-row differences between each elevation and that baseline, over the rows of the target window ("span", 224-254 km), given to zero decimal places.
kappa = 34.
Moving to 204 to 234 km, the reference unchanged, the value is 37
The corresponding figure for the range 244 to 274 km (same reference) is 80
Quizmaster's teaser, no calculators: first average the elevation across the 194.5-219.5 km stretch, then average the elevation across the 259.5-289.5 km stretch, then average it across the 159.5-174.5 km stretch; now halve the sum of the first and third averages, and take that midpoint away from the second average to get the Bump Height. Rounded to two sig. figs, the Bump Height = -27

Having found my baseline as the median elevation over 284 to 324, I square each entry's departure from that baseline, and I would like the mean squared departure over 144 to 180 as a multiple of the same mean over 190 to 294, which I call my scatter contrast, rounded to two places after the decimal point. 0.65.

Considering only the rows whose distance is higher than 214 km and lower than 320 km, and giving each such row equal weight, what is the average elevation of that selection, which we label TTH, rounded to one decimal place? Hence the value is 260.9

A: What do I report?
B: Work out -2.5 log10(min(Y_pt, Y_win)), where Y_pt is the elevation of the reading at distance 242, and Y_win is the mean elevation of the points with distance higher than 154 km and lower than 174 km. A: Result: -5.98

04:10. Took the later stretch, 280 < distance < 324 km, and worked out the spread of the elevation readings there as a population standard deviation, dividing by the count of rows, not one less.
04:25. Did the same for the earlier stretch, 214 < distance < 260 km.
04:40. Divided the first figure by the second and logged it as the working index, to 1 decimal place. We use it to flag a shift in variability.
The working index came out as 1.0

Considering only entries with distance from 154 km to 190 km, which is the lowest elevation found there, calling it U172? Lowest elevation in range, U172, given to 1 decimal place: 237.4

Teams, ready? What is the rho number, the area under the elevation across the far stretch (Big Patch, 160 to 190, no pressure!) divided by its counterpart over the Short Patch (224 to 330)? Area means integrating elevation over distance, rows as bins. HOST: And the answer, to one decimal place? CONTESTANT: 0.3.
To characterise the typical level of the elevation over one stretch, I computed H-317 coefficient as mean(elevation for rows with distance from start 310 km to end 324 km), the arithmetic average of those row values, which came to 269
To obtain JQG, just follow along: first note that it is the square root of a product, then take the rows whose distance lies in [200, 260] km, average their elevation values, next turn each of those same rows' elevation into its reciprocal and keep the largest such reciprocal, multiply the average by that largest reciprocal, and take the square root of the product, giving 1.05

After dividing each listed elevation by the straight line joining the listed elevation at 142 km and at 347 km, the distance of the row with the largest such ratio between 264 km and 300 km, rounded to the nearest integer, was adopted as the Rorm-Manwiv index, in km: 297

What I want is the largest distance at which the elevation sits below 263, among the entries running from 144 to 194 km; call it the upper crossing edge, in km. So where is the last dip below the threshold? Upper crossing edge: 182 km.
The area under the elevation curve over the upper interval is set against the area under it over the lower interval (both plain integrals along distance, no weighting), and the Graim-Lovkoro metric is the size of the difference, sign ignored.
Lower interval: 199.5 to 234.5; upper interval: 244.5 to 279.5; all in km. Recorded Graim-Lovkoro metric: 1377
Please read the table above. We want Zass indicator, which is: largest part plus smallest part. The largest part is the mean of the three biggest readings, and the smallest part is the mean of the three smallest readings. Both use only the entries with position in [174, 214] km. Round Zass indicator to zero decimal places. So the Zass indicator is 523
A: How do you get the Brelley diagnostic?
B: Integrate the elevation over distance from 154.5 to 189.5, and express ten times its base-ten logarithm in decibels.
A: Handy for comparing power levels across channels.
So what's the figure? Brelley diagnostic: 39.5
